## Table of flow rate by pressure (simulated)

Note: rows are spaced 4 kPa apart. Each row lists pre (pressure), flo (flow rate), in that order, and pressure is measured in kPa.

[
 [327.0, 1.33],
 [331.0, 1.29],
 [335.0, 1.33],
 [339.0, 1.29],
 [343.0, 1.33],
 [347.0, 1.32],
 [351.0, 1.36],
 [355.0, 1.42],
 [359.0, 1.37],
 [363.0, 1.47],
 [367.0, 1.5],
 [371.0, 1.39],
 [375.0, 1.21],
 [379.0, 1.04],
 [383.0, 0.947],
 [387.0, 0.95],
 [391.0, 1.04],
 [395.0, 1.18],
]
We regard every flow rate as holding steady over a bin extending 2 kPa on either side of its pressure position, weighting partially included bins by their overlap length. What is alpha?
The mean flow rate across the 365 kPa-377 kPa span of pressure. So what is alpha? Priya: 1.37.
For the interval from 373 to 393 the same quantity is 1.04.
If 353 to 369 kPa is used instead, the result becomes 1.44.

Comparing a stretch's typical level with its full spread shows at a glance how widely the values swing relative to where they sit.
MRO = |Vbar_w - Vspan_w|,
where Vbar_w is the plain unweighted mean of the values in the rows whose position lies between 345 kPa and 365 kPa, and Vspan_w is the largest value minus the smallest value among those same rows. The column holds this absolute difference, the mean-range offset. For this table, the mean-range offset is 1.24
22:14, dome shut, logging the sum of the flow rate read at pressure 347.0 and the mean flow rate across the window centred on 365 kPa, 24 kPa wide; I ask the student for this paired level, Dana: 2.71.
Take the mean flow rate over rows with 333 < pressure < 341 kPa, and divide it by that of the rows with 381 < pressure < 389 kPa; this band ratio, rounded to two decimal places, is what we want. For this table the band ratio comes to 1.38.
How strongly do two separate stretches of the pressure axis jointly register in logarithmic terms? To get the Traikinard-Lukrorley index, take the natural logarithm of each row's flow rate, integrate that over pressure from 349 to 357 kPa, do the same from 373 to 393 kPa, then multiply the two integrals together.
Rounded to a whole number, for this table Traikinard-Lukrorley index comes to 2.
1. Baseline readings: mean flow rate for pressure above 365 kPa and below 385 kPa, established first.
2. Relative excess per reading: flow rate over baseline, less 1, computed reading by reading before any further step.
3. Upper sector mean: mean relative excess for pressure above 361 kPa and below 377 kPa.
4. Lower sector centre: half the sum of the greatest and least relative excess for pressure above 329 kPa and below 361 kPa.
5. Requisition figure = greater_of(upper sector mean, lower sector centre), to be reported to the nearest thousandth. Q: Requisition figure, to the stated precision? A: 0.144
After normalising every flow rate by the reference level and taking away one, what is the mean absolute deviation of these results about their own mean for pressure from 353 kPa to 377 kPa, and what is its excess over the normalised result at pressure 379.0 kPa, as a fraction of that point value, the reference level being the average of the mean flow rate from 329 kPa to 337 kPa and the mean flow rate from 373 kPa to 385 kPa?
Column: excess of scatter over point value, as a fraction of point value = -1.5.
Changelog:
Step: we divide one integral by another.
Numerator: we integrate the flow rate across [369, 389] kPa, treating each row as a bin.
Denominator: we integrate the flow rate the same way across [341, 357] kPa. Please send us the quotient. 1.0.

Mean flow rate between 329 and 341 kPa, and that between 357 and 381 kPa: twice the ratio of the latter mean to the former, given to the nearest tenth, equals 2.0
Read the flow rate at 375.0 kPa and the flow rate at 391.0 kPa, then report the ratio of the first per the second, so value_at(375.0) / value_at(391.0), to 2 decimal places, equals 1.16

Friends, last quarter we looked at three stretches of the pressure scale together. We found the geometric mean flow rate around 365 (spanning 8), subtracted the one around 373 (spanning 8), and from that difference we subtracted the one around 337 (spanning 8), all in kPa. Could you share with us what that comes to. -1.1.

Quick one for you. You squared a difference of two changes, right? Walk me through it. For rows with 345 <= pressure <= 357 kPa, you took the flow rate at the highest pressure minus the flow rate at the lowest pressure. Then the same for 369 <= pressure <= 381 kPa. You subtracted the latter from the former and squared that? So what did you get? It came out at 0.20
